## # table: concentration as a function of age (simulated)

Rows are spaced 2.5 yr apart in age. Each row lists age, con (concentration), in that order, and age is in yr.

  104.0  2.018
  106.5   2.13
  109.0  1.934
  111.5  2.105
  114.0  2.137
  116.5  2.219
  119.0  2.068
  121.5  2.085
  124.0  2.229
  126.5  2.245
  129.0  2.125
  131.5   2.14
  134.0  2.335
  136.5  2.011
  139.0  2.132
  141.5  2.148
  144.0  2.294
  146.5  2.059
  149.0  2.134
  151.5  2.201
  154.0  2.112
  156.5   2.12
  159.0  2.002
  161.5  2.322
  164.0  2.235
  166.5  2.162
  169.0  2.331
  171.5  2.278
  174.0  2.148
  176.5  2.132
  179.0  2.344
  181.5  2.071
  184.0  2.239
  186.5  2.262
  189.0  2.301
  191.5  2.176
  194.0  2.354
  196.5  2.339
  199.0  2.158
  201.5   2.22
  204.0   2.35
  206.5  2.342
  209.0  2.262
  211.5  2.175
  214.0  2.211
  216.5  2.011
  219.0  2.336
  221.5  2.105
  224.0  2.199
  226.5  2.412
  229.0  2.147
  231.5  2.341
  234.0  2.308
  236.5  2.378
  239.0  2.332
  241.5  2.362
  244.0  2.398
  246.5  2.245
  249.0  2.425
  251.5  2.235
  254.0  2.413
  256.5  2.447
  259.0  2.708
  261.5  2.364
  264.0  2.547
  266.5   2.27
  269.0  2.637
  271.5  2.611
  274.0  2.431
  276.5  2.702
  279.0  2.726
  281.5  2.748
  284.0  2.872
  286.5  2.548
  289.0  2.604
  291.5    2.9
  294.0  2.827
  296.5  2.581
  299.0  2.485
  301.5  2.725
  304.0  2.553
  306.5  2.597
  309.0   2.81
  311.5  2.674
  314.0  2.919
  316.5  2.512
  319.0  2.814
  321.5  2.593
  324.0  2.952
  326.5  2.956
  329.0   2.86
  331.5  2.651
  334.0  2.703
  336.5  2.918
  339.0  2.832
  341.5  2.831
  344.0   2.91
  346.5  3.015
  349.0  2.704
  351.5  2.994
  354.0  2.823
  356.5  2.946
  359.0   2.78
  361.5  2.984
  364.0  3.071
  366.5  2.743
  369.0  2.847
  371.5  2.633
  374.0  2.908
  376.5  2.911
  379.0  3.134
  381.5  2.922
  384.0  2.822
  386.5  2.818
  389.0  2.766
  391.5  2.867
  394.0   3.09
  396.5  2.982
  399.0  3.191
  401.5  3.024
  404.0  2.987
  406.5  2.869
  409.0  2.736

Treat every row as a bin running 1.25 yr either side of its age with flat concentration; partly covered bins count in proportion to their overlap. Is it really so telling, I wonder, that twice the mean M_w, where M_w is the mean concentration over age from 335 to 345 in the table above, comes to 5.7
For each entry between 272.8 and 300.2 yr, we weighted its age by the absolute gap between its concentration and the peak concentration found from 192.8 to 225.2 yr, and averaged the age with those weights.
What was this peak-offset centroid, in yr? 286.6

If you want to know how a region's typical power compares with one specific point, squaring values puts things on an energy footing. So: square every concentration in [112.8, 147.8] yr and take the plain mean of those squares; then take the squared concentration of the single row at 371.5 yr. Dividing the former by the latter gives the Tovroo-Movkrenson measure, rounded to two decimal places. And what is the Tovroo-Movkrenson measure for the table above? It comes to 0.67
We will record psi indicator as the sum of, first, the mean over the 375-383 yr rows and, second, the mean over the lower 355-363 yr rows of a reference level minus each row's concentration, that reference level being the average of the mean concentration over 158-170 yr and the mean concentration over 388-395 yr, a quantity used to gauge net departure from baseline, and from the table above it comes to -0.77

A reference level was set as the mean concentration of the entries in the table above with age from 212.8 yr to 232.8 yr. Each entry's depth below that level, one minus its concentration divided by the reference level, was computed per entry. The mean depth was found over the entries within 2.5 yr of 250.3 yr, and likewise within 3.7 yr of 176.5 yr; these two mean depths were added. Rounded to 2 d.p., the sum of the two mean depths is -0.04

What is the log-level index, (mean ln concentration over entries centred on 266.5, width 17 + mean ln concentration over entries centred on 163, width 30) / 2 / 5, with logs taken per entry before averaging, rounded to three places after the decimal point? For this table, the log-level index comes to 0.170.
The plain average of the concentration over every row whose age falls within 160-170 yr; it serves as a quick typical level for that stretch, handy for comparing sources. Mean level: 2.3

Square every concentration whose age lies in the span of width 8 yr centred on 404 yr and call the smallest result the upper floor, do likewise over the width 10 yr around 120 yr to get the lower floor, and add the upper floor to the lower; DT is 12.5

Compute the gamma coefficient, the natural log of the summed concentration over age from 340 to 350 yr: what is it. 2.44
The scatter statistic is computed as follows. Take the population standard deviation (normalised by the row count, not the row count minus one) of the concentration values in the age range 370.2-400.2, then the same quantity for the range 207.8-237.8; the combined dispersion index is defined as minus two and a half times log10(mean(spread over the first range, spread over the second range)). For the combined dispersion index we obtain 2.18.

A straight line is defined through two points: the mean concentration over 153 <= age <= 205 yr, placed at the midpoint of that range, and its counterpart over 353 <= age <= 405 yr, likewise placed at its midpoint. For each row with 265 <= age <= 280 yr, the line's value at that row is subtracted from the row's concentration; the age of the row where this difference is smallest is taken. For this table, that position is 266.5 yr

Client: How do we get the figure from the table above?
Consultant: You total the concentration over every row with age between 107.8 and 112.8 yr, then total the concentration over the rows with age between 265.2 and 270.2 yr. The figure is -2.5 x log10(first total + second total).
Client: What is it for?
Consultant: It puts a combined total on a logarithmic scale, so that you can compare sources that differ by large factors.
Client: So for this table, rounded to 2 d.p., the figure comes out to -2.38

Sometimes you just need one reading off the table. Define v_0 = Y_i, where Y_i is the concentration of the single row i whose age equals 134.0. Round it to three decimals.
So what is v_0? 2.335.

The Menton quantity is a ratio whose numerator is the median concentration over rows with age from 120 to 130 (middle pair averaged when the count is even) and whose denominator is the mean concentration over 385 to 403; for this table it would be 0.735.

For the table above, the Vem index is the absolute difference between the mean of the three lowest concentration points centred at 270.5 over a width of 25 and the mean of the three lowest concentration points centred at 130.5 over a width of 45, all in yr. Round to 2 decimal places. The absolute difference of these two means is 0.35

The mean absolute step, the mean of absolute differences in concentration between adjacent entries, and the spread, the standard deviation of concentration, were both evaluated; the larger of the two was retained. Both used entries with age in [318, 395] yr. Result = 0.15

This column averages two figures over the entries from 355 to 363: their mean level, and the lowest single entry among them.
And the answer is 2.84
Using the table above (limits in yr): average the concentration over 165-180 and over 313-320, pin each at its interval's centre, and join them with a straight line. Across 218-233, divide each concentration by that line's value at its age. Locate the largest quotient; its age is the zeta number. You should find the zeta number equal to 226.5 yr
